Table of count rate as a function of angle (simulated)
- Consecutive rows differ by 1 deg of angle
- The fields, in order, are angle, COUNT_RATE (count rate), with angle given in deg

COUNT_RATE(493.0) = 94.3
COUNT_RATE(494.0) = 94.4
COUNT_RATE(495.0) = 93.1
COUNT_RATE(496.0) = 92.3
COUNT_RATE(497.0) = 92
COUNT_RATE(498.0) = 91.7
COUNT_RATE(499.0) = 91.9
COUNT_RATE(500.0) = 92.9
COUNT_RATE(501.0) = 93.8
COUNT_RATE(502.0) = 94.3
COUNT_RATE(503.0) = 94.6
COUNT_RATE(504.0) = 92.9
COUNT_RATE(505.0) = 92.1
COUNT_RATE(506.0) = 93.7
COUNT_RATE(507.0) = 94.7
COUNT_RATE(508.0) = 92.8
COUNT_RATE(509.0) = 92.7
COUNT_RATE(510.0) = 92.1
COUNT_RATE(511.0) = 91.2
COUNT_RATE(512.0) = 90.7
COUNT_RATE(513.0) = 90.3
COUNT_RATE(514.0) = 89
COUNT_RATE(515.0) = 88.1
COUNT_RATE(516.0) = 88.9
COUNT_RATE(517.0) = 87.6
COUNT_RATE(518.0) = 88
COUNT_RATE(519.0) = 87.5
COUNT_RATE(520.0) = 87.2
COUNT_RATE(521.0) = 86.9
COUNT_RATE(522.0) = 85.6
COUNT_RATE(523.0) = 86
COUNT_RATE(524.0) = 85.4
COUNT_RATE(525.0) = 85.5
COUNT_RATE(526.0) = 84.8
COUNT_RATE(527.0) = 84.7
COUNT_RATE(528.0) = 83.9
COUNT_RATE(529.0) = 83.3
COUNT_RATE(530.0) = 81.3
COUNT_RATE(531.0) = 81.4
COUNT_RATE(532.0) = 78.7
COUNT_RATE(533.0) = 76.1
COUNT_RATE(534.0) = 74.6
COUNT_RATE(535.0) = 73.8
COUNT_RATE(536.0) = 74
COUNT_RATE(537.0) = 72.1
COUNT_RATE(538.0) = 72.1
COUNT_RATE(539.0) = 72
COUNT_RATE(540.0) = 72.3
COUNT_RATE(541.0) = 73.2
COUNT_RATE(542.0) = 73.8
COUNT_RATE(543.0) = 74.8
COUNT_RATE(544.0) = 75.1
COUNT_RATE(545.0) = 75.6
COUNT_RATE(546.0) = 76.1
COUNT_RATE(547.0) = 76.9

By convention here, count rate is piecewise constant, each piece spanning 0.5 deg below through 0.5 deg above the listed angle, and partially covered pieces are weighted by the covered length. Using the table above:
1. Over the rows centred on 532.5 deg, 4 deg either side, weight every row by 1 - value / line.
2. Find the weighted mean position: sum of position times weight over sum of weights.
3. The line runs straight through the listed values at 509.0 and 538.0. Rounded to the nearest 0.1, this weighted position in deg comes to 530.3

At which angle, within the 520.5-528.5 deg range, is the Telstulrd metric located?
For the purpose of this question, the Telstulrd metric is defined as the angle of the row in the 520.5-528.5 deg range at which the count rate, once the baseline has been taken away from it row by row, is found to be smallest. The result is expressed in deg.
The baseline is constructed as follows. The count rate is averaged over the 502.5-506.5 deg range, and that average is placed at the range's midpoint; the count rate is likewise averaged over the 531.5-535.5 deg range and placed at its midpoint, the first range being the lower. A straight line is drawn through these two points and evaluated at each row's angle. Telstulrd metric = 522.0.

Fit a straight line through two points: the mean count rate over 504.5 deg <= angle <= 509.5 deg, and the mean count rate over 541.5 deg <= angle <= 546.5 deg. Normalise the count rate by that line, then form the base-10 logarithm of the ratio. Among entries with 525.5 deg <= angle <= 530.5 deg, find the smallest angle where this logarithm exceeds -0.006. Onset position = 526.0 deg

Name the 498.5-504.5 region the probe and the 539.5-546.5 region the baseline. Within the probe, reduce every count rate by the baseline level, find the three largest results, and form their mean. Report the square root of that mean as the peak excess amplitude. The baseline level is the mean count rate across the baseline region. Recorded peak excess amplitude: 4.5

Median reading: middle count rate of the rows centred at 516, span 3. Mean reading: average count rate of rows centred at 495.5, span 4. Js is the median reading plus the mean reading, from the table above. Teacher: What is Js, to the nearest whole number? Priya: 181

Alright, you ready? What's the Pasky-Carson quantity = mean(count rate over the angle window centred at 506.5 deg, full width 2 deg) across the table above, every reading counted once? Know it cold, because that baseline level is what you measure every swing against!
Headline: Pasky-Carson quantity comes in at 94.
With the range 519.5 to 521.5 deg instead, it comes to 87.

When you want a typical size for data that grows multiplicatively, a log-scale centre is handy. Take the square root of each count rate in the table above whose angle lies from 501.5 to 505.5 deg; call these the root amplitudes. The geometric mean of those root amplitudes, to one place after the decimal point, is 9.7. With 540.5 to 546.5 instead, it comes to 8.6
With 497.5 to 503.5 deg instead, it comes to 9.7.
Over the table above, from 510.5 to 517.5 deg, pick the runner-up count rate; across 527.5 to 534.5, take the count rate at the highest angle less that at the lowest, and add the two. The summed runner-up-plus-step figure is 81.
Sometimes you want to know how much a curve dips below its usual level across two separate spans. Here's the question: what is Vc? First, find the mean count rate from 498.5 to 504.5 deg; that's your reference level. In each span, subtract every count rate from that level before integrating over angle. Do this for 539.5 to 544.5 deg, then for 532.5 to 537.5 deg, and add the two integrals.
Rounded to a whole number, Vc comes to 194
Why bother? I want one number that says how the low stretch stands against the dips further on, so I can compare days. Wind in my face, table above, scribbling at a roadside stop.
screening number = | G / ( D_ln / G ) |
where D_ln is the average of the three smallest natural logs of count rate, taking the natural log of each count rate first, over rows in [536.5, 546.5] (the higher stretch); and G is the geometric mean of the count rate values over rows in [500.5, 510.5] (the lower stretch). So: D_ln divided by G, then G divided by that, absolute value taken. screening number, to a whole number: 2038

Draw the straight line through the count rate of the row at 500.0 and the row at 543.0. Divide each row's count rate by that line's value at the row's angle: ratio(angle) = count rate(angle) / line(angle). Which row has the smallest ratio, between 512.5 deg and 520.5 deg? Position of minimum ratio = 515.0 deg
